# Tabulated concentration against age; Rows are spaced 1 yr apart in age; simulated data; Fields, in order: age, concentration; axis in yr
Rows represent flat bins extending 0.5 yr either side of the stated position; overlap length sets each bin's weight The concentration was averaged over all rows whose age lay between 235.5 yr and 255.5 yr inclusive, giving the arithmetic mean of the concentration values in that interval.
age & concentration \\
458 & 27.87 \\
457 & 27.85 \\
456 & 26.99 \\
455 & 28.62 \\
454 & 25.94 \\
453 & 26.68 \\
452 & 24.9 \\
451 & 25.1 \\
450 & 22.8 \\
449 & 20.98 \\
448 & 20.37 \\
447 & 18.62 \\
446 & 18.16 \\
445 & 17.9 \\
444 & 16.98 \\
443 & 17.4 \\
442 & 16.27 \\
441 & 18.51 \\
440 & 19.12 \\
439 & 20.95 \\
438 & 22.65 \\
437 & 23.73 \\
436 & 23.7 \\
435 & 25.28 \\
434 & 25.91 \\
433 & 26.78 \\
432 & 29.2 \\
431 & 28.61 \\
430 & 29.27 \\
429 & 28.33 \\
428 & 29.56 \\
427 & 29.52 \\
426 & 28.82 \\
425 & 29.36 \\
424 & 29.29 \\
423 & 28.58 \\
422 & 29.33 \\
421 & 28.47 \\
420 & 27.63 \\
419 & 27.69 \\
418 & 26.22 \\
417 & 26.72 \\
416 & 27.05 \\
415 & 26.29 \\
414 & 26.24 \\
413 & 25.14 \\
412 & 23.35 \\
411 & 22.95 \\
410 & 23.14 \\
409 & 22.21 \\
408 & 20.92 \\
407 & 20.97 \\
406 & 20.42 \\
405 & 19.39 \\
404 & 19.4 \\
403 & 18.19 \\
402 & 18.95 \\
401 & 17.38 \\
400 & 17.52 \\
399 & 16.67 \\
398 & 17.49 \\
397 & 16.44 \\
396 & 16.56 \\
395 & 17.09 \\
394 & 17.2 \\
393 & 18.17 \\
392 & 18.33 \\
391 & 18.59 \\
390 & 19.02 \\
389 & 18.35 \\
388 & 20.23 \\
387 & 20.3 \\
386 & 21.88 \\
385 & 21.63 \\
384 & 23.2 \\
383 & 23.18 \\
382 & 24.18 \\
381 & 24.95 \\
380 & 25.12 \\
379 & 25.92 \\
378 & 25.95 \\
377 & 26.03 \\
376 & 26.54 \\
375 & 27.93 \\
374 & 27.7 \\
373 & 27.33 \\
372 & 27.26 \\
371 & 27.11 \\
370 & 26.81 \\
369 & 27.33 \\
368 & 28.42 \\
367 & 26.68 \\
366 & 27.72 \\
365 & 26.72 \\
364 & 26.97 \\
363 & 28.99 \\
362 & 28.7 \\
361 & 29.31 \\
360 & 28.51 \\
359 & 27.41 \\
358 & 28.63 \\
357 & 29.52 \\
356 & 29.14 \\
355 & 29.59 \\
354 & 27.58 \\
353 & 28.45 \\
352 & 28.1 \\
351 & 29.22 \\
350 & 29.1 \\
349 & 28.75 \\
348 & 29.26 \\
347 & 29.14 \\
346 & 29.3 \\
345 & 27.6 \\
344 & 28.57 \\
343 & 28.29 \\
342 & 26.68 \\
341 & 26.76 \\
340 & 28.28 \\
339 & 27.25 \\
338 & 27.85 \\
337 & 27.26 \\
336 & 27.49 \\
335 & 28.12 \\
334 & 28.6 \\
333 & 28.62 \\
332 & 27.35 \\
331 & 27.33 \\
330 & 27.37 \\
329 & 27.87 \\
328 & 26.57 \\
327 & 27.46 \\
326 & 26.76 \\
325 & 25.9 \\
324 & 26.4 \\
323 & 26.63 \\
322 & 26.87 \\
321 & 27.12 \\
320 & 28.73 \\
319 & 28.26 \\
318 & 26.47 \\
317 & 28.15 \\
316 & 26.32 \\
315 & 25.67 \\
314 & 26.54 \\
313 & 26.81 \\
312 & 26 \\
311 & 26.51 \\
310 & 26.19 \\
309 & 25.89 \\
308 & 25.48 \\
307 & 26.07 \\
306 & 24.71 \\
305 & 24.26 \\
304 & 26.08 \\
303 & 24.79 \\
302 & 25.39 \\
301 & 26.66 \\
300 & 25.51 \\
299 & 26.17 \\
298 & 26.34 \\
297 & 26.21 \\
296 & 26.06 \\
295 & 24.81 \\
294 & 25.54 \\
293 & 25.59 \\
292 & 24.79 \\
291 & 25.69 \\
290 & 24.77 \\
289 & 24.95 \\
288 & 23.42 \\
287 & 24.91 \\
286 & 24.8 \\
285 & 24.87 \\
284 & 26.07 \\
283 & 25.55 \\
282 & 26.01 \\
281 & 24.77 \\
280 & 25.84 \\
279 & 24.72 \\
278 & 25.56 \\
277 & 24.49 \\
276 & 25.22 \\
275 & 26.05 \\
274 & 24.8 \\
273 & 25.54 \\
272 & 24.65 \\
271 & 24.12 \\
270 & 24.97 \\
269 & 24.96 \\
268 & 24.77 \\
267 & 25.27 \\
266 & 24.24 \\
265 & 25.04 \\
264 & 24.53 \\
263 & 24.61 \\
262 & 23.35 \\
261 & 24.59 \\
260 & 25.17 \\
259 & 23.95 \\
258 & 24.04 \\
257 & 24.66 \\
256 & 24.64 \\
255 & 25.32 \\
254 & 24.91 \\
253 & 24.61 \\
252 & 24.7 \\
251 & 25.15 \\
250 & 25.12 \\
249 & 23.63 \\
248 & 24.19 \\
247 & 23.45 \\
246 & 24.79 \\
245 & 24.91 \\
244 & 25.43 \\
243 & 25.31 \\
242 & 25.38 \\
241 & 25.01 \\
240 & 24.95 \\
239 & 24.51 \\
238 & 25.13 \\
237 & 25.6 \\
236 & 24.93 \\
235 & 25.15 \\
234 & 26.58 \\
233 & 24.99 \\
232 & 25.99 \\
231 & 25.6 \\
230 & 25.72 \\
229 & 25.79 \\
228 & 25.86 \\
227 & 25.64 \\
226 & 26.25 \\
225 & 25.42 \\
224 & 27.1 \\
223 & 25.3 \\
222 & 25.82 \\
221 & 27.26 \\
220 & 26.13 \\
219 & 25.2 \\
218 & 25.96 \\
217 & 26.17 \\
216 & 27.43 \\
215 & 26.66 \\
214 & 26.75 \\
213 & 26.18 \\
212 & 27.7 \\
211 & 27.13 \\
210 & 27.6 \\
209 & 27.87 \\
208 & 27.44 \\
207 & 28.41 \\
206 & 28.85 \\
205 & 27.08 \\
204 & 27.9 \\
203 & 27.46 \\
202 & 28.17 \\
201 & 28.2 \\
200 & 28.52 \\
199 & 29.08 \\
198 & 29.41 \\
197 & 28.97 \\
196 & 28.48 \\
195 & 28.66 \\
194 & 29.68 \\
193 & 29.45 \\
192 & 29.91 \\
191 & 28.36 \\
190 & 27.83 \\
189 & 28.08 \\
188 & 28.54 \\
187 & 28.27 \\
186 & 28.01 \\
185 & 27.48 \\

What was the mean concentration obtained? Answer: 24.9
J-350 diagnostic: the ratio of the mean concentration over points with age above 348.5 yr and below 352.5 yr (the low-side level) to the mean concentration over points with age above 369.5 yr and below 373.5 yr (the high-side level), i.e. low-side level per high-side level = 1.06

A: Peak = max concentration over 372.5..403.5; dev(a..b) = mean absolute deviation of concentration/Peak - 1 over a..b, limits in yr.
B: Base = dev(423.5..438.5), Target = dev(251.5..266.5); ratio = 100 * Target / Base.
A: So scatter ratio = 17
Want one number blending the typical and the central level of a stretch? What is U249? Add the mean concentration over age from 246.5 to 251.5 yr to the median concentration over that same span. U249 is 48.5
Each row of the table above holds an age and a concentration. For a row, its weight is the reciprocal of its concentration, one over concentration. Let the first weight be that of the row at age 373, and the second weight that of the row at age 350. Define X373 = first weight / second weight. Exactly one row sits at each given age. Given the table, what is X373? 1.06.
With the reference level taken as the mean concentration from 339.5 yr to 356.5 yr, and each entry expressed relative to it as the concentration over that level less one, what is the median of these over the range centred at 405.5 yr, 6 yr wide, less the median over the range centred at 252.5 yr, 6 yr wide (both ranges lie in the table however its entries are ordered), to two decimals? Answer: -0.18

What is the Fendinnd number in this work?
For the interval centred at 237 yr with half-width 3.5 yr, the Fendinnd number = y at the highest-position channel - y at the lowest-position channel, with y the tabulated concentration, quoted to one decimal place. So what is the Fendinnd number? -1.6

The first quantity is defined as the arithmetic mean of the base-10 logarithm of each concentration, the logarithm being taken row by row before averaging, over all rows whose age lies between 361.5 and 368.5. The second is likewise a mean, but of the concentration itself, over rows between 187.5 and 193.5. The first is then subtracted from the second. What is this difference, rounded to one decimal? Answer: 27.3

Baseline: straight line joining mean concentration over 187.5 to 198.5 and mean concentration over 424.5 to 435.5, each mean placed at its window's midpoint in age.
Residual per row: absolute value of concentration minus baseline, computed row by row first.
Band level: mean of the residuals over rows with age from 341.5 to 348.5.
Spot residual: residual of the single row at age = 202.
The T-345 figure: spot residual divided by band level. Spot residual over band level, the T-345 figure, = 0.9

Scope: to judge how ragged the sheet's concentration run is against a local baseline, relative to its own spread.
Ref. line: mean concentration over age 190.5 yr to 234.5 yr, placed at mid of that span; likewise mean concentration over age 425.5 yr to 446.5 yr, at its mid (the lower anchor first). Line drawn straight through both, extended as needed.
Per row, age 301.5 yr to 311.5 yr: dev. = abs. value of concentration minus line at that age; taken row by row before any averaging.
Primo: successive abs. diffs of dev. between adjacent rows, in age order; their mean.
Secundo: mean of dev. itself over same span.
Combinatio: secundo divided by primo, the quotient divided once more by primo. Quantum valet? 2.7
